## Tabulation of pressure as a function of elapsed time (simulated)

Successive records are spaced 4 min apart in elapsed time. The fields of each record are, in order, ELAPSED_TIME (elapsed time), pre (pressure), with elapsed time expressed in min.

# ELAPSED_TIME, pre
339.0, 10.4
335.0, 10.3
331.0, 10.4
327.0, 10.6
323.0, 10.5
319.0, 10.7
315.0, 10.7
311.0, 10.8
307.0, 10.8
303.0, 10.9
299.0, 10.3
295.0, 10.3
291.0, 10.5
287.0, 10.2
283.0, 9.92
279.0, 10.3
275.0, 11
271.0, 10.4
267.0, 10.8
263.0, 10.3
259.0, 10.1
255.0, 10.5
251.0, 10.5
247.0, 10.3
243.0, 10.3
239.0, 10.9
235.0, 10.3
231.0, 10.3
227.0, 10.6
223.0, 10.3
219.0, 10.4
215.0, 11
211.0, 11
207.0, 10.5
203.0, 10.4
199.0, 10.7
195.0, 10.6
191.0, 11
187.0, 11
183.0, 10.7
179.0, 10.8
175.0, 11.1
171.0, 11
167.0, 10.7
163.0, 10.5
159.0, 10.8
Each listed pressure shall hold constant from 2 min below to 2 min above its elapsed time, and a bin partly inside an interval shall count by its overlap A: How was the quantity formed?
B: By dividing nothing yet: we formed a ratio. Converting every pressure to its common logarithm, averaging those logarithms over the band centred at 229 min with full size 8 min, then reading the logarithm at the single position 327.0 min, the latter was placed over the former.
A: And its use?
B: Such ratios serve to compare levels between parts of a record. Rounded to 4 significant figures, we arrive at 1.006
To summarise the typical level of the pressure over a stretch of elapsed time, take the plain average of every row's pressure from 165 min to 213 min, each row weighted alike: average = 10.8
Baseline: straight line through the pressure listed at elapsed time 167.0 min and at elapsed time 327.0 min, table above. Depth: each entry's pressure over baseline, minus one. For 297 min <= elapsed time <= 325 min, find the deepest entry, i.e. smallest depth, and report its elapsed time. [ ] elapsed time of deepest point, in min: 299.0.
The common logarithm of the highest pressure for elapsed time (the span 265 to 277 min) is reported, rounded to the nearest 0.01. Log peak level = 1.04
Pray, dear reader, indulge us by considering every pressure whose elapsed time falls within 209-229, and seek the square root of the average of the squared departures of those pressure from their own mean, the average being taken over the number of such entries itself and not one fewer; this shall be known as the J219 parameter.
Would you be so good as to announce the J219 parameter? 0.29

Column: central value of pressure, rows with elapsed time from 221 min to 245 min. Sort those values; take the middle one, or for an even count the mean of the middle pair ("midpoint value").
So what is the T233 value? 10.3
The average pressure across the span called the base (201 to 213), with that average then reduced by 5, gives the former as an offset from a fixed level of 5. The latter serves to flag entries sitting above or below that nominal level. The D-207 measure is 5.63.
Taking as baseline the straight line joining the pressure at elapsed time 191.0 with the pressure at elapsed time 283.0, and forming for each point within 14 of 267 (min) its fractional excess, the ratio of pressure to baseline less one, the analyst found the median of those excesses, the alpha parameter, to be 0.033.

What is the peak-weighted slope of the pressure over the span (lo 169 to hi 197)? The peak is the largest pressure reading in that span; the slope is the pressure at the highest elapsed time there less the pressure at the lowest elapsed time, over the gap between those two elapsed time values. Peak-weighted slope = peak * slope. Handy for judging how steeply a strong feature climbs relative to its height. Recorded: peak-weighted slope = -0.2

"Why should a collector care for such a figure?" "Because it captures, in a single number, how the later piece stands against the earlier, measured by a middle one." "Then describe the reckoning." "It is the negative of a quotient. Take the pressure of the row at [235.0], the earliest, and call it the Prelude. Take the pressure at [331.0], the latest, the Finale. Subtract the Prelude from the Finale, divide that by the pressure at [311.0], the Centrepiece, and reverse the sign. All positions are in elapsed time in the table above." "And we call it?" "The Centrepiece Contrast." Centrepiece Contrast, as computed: -0.01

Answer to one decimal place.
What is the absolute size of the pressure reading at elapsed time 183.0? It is 10.7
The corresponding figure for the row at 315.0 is 10.7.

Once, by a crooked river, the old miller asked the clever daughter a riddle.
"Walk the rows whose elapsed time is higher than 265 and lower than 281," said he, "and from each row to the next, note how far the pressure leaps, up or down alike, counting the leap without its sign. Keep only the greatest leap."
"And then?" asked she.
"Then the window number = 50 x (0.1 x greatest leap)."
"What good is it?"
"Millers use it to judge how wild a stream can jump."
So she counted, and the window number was 3.5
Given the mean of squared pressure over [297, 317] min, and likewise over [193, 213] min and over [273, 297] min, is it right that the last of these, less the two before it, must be -120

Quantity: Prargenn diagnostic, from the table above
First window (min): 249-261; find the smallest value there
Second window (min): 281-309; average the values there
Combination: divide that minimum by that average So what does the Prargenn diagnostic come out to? 0.97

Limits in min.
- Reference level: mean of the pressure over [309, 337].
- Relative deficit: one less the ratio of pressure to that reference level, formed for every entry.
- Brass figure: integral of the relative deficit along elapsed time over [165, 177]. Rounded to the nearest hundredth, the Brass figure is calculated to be -0.41 min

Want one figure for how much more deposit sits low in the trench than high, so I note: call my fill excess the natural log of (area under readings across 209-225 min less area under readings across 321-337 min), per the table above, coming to 1.28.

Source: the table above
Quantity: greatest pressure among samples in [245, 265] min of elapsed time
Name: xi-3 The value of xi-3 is 10.5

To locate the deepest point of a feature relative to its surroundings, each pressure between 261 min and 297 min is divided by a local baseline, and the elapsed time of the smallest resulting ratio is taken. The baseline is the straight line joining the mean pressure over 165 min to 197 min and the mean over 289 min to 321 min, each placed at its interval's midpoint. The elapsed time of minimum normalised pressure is 283.0 min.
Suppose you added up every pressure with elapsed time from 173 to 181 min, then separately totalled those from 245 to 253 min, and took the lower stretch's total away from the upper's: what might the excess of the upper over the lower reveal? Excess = -1.1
